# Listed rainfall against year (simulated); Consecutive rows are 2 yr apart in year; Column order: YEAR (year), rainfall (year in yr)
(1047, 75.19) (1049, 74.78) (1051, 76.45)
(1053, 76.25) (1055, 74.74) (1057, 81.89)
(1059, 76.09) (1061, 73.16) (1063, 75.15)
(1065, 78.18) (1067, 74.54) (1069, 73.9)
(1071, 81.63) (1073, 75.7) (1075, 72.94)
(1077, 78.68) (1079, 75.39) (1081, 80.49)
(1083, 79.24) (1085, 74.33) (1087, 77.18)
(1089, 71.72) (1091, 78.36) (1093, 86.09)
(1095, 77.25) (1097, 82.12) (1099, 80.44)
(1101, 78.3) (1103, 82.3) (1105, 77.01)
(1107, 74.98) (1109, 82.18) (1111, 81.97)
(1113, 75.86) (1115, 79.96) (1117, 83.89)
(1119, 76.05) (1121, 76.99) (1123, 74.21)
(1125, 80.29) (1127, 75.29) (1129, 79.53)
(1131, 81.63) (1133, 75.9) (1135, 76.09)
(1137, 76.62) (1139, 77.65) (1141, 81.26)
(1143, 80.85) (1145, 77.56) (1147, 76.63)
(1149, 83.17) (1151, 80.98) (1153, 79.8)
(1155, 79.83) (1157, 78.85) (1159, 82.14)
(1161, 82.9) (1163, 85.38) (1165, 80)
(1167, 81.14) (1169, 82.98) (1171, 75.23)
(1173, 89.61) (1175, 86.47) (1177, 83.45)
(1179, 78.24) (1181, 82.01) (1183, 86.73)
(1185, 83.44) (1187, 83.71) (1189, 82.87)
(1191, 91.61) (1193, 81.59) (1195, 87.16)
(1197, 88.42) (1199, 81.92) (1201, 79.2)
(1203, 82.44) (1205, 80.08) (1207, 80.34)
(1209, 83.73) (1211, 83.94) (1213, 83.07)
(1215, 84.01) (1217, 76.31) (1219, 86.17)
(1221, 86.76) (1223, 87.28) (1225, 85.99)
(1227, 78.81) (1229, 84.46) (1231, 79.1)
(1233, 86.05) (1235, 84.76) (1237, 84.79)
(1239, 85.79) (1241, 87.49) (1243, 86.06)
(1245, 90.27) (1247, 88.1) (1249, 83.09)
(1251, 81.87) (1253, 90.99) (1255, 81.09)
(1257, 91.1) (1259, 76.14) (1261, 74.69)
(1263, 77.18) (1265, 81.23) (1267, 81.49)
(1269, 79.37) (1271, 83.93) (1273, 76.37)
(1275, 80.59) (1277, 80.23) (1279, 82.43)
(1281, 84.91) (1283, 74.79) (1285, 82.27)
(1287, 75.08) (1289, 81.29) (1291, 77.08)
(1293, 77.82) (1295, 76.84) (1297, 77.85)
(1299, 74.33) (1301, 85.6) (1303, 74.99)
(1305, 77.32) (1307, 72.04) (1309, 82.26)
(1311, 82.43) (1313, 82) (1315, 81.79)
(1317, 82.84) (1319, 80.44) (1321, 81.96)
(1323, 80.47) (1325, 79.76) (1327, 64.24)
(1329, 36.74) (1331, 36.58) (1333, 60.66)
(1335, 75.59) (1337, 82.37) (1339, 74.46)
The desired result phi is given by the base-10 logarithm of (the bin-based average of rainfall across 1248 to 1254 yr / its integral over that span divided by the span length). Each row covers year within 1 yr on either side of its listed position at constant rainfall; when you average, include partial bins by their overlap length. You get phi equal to 1.93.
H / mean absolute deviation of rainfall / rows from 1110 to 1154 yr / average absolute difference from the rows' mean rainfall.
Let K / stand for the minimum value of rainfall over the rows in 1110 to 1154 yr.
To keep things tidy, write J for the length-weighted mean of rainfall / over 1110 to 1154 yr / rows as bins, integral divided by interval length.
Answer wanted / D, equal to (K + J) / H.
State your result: 62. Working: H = 2.5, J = 79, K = 74.21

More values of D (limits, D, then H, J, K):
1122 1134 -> 57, 2.7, 78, 74.21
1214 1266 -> 42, 3.8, 84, 74.69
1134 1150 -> 68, 2.3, 79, 76.09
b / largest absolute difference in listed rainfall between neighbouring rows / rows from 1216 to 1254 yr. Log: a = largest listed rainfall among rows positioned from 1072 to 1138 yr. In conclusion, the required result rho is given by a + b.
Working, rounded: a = 86.09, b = 9.9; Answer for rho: 96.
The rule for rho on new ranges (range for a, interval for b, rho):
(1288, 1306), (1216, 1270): 101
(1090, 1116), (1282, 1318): 97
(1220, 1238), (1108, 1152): 95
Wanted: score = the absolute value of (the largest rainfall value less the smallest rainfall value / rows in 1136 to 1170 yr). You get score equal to 9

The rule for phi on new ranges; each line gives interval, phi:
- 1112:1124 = 1.89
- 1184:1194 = 1.93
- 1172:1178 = 1.94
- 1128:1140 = 1.89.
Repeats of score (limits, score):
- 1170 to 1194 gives 16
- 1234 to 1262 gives 16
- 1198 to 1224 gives 11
